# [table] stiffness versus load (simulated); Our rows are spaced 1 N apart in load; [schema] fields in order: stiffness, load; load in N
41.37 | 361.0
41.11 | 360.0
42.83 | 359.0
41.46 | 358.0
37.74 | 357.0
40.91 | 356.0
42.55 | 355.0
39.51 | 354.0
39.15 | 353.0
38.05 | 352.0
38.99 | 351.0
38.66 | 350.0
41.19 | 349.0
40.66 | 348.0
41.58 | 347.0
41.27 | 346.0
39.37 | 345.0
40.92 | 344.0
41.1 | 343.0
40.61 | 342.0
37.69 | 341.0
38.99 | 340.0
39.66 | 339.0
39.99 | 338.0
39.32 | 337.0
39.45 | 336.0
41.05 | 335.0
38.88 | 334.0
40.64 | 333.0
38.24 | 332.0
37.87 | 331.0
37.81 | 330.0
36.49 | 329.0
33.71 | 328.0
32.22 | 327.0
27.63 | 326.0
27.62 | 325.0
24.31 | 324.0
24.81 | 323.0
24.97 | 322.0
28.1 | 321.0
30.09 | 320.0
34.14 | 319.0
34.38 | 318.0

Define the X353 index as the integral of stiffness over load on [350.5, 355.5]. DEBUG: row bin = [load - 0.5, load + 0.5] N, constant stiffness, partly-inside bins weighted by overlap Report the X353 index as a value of 198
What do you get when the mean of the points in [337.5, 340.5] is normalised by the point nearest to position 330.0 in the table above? 1.0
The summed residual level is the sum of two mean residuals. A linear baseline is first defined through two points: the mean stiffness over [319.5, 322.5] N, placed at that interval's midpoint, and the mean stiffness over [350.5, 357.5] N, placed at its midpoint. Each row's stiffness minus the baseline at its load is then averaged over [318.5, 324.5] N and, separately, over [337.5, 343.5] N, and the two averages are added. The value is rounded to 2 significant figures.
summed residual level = 4.8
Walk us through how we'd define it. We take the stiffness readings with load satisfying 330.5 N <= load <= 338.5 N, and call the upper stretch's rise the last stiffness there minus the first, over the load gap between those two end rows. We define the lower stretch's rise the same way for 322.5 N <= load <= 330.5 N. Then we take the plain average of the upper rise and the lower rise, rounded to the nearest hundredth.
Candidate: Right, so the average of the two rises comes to 1.08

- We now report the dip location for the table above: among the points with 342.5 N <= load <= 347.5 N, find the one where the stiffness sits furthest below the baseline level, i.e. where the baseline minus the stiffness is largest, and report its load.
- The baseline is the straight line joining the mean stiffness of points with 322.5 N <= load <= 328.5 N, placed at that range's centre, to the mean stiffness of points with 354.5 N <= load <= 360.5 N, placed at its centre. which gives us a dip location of 345.0 N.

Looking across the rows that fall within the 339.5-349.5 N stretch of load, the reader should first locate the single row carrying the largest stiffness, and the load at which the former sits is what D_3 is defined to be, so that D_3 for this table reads 347.0 N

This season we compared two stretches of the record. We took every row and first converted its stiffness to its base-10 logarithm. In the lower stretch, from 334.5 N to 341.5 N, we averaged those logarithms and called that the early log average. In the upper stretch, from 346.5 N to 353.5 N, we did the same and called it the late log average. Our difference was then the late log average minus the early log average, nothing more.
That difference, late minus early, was 0.003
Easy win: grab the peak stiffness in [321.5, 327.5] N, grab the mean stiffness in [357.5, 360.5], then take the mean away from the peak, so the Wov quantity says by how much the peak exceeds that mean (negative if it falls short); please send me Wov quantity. -9.6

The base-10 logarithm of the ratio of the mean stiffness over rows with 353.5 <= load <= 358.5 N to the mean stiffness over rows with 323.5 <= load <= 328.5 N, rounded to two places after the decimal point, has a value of 0.14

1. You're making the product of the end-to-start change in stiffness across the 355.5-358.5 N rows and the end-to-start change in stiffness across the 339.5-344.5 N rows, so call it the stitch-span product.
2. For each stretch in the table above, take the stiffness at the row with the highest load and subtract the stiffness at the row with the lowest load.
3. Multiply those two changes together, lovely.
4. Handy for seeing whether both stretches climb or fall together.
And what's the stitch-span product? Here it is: 1.1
